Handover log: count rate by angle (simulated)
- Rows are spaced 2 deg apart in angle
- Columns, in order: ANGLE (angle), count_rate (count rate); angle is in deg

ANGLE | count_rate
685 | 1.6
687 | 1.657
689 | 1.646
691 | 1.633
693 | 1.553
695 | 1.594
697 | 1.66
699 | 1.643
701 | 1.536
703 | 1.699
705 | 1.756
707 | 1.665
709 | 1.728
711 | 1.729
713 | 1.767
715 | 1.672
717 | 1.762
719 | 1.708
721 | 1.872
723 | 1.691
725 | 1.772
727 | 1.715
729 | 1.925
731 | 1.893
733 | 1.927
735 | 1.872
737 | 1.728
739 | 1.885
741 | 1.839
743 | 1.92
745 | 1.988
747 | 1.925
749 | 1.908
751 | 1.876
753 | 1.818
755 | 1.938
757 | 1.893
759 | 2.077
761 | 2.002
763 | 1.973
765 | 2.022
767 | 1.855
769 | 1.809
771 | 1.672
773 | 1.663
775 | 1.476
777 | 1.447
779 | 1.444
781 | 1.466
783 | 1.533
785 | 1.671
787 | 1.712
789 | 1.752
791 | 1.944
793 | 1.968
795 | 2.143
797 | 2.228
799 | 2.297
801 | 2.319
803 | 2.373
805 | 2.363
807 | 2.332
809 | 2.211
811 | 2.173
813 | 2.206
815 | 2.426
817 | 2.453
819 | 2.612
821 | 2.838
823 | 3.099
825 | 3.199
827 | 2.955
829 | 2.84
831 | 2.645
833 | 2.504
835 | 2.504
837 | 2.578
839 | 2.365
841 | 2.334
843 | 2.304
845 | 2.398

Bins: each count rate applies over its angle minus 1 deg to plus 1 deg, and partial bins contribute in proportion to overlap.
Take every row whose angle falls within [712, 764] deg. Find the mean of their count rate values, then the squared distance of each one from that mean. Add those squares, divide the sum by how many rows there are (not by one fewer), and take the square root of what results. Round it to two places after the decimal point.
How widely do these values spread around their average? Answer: 0.10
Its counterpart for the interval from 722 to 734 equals 0.10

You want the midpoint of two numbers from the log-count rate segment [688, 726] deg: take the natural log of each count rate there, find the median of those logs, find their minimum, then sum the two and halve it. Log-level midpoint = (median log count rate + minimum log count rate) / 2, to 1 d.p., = 0.5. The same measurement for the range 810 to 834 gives 0.9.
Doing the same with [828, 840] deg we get 0.9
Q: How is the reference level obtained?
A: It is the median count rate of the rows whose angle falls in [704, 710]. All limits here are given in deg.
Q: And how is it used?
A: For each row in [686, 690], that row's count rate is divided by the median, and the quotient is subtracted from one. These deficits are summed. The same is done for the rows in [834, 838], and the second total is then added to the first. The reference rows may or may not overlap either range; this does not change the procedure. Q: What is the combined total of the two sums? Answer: -0.9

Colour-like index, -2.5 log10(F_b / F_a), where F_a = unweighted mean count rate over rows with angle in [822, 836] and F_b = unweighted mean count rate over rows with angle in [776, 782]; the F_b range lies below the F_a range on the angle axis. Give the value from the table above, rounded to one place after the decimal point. 0.7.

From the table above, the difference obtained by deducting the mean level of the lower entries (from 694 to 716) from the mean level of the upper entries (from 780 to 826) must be 0.55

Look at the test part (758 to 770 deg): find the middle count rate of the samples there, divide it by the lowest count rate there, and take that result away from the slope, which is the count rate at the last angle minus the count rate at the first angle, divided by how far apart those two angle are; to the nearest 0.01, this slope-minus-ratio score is -1.13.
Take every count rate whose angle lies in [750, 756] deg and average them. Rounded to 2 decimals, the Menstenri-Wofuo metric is 1.88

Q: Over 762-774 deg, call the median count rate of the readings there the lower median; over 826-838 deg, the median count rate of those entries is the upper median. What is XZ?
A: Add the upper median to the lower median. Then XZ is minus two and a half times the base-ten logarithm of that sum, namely -1.62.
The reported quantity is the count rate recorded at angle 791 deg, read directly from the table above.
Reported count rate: 1.944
